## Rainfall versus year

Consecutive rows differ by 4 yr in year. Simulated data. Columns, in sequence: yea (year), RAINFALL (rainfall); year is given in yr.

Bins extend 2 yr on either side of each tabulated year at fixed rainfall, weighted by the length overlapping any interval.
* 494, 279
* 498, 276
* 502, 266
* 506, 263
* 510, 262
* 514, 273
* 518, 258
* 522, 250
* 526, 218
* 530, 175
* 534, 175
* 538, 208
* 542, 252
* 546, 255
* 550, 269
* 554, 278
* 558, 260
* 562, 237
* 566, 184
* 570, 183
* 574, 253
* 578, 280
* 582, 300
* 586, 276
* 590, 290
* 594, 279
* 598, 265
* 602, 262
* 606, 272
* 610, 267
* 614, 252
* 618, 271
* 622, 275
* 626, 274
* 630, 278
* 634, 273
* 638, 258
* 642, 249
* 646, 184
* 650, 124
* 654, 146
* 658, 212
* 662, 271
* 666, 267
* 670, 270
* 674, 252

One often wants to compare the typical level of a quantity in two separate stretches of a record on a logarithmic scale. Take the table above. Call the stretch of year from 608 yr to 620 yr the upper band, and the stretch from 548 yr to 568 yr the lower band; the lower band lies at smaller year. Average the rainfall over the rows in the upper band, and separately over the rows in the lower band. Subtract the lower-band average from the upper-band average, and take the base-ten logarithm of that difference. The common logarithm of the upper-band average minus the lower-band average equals 1.2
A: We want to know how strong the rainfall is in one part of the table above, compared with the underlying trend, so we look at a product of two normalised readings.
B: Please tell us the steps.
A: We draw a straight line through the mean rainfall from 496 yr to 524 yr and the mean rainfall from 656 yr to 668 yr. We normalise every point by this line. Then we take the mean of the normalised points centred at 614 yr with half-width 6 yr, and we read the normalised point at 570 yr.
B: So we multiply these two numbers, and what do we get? 0.73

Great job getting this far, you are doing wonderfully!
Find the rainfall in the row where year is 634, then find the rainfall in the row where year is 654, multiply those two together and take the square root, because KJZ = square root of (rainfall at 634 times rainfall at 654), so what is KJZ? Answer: 200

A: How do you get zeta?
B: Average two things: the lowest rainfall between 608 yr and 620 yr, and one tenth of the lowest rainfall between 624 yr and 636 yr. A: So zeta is 140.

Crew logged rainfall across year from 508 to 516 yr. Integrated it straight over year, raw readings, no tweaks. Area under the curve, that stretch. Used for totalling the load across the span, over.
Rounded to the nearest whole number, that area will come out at 2140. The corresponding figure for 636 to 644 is 2028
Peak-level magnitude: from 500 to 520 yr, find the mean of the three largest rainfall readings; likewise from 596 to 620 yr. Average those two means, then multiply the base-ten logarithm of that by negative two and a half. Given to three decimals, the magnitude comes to -6.073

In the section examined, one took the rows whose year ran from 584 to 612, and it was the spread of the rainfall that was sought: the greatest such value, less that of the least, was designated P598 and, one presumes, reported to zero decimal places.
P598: 28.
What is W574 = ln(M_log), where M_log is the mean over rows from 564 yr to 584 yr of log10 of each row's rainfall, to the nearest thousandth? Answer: 0.863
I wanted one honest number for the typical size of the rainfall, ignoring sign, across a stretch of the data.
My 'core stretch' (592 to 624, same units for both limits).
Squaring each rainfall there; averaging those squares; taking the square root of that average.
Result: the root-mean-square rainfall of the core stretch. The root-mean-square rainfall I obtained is 268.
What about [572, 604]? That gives 276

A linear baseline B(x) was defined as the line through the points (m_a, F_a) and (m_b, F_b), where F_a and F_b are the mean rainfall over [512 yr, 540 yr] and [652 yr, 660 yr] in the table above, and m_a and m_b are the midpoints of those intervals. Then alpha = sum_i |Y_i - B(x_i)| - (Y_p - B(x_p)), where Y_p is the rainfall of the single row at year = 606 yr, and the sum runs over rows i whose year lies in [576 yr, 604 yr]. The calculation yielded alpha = 468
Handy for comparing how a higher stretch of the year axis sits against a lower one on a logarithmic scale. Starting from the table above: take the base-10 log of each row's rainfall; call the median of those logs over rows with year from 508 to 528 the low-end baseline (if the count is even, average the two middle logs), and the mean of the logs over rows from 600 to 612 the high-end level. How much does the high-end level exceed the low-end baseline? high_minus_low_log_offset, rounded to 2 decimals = 0.01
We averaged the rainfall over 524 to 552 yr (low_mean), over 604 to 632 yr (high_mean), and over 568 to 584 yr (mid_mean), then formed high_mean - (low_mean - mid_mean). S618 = 302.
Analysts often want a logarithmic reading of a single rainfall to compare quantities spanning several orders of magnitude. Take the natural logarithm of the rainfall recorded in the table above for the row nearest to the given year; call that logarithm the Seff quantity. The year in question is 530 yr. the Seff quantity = 5.16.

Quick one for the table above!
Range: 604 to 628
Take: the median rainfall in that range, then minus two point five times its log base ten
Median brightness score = -6.08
